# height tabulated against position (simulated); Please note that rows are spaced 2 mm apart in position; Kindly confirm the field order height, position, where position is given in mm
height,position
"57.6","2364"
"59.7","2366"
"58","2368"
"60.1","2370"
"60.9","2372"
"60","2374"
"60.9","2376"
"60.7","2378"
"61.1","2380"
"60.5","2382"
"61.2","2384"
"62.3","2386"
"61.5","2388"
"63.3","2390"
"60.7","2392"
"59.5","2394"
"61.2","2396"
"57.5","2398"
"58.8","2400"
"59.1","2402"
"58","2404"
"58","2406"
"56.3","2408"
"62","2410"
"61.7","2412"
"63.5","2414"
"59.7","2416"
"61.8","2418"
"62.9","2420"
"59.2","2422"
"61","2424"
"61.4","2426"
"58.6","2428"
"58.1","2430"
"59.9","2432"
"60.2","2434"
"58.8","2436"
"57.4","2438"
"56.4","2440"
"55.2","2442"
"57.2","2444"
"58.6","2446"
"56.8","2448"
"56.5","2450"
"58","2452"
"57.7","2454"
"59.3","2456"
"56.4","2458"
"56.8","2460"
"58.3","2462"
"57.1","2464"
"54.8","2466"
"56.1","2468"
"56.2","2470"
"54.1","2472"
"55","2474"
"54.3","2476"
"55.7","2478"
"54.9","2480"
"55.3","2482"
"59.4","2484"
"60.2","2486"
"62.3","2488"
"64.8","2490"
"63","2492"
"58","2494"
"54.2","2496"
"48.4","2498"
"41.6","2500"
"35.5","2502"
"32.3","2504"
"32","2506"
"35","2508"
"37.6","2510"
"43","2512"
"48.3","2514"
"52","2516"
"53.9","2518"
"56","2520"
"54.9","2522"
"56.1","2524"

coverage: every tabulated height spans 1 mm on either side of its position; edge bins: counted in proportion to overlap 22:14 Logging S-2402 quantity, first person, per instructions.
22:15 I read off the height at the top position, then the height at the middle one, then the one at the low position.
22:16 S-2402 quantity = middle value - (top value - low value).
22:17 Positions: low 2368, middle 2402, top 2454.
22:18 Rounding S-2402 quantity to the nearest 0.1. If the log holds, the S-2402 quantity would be 59.4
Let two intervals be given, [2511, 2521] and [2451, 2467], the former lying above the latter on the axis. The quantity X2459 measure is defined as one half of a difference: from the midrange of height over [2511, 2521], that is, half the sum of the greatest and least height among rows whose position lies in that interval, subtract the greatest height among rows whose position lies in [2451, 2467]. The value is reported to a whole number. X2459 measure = -5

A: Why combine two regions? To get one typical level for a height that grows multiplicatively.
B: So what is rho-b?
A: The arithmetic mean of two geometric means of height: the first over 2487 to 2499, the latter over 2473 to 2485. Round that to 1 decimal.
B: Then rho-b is 57.0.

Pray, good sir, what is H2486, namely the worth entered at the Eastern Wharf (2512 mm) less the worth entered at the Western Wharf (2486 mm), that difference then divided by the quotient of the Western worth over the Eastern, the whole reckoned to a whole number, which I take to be -12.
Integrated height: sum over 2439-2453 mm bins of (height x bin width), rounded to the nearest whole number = 797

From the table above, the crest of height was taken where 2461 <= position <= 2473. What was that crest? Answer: 58.3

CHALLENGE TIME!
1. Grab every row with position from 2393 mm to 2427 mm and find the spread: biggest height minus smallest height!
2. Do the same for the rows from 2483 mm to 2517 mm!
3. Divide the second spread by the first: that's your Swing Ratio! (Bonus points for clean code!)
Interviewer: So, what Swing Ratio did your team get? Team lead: 5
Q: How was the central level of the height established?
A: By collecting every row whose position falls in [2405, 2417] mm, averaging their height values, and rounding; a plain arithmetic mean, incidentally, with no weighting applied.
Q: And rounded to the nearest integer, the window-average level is 60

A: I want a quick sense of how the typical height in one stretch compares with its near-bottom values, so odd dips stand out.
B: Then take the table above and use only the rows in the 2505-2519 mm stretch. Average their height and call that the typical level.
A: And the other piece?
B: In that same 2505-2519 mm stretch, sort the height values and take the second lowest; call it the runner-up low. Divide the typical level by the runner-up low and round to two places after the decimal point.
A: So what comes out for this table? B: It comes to 1.23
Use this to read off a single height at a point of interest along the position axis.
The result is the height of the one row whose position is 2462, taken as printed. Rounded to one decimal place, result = 58.3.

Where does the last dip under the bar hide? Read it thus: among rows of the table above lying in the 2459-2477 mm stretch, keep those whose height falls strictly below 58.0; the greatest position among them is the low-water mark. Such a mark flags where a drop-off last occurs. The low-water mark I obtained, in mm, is 2476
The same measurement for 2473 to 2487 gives 2482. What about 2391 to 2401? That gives 2398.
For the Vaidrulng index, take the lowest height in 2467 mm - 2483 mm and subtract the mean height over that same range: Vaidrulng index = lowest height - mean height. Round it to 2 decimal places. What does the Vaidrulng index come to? -1.10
